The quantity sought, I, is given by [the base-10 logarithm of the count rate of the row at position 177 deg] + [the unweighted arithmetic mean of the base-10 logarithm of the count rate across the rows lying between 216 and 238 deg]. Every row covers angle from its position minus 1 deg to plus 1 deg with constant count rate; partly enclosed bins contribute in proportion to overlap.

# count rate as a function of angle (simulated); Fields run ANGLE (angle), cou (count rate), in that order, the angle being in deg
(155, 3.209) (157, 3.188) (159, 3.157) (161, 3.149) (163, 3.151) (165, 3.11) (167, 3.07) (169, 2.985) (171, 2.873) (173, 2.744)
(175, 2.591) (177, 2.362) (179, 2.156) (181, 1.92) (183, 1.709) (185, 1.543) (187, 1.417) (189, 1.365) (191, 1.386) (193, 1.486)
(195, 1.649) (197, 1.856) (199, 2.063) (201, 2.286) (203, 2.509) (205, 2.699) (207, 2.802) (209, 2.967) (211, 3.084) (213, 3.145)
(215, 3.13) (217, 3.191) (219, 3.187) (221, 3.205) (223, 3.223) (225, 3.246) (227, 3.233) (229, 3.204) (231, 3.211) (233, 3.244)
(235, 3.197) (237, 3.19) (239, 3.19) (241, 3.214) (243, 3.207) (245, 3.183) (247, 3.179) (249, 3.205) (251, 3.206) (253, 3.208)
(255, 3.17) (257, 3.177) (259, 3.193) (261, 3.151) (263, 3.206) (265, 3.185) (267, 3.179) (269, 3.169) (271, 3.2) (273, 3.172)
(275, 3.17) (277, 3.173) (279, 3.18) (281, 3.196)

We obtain 0.88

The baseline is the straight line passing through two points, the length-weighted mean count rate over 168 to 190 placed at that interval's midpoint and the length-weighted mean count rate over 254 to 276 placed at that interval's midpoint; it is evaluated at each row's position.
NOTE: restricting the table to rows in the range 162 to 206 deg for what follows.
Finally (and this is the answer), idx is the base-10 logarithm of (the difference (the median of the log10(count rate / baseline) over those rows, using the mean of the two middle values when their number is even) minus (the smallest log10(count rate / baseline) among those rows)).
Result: -0.7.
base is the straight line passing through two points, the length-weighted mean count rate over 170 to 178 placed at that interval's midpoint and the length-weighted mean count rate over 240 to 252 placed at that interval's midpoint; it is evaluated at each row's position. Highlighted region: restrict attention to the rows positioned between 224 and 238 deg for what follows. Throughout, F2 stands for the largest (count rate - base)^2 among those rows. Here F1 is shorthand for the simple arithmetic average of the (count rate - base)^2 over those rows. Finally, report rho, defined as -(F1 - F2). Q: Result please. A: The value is 0.02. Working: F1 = 0.02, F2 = 0.04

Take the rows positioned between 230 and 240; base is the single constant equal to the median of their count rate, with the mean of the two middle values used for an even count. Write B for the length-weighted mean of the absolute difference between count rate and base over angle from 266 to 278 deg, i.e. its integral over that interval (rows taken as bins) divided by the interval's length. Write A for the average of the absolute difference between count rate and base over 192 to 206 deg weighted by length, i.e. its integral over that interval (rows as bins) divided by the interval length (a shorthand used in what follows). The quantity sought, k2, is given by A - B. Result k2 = 1.1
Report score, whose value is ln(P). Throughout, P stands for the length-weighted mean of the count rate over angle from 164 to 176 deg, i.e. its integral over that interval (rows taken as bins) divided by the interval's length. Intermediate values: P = 2.90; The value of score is 1.06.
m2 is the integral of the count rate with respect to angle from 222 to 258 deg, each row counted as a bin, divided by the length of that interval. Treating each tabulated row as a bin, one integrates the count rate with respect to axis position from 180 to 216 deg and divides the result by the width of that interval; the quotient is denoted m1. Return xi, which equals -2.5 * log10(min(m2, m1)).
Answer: -0.84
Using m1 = 2.2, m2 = 3.20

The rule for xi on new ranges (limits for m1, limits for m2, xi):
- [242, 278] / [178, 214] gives -0.81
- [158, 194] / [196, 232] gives -0.92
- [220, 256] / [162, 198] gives -0.85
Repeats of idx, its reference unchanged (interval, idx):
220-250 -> -1.6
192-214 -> -0.7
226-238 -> -1.8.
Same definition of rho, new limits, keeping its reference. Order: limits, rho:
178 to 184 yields 0.38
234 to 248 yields 0.00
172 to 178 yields 0.06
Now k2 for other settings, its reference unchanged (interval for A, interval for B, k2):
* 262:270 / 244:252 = 0.0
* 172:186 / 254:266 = 1.0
